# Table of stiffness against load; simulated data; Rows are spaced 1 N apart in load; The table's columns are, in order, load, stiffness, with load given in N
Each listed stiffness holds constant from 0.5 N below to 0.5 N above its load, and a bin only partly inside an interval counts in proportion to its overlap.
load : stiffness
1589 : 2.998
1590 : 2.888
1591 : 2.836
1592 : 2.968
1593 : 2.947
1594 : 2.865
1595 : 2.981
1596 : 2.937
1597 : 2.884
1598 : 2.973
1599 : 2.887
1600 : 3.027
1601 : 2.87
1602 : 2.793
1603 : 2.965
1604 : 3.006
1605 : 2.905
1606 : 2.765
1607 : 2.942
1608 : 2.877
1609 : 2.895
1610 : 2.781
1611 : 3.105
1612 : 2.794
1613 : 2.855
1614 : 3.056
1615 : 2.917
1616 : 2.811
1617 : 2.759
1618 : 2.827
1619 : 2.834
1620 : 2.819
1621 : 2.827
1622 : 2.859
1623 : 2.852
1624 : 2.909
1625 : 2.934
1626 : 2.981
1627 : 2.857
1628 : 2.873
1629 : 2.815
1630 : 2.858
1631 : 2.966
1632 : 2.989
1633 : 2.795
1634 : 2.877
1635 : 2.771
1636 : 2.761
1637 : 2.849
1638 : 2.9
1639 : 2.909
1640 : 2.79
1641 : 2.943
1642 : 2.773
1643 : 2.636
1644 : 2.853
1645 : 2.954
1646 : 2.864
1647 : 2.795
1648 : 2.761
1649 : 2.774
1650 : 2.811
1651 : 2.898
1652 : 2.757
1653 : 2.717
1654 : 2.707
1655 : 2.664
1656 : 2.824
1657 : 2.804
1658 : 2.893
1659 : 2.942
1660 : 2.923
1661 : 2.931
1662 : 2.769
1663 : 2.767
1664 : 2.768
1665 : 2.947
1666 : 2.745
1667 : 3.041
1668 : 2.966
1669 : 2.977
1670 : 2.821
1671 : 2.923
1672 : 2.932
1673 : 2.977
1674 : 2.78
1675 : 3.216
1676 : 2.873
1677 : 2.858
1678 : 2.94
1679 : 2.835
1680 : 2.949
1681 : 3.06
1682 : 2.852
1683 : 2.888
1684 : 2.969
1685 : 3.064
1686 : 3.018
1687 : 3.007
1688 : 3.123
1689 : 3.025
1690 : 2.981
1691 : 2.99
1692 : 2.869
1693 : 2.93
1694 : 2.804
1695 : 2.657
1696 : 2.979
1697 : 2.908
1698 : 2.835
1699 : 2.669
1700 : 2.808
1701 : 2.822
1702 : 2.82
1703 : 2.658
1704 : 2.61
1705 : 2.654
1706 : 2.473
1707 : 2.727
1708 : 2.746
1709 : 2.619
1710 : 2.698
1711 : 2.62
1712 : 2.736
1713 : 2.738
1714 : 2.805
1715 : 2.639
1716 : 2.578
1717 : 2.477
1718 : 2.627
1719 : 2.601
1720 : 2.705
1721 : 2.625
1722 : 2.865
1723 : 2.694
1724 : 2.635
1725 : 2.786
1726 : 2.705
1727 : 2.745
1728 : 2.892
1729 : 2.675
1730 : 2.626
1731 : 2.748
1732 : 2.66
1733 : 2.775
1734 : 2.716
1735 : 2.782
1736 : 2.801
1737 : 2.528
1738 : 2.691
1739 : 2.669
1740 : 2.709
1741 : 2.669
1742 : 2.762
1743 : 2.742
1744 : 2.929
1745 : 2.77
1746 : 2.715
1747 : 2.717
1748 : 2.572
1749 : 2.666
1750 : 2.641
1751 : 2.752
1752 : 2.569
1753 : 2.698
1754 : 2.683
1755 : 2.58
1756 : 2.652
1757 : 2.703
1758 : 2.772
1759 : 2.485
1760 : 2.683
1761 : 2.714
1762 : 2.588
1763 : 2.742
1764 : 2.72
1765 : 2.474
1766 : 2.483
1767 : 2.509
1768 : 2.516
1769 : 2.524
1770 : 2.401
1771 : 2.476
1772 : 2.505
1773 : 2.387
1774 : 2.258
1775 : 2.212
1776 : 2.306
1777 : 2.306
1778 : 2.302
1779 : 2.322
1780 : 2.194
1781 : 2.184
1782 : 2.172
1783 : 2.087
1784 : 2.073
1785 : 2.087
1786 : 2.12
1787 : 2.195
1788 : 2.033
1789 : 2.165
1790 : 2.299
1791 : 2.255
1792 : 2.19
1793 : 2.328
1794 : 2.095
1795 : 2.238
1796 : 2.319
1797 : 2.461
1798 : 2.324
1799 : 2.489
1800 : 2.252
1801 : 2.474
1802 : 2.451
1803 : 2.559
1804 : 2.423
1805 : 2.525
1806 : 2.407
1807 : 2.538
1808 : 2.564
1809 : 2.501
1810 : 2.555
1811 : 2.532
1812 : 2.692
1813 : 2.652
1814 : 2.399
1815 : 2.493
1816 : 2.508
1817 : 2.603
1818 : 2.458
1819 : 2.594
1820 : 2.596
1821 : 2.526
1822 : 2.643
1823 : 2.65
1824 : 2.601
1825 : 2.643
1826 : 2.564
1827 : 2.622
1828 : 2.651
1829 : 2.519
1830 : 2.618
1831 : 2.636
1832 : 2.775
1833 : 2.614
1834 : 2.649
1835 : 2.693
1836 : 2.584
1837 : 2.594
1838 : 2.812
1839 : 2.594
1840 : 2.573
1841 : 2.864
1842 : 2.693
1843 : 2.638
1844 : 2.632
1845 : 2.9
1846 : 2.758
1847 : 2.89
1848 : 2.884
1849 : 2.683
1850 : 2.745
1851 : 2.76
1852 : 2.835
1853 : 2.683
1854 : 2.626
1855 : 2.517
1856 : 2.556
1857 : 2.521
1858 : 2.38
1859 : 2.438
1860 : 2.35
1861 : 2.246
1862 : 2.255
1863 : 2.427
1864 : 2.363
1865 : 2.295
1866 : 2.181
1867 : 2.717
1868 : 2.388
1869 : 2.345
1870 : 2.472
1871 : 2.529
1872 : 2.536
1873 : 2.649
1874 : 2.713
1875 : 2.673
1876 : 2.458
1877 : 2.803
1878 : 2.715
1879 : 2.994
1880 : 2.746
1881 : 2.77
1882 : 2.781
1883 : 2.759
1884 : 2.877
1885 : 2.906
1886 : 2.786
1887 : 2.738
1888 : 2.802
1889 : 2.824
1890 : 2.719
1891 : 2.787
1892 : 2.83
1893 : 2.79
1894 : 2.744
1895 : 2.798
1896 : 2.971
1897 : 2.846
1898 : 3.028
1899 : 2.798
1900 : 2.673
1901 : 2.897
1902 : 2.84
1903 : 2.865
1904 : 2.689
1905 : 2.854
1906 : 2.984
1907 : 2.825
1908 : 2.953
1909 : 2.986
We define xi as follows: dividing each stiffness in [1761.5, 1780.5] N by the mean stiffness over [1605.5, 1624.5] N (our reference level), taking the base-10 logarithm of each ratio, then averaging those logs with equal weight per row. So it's -0.072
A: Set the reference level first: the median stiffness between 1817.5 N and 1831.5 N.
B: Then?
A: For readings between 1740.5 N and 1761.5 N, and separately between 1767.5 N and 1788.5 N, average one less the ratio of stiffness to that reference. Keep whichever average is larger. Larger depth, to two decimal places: 0.13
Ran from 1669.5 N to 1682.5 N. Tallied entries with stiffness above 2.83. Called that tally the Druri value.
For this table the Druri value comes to 11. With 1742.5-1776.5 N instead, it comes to 1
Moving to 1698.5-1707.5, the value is 0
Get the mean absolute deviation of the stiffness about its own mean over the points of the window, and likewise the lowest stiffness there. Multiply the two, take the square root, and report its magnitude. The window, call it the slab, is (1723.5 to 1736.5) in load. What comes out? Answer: 0.40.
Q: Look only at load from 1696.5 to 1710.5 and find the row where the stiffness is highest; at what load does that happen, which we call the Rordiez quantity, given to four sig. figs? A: 1697 N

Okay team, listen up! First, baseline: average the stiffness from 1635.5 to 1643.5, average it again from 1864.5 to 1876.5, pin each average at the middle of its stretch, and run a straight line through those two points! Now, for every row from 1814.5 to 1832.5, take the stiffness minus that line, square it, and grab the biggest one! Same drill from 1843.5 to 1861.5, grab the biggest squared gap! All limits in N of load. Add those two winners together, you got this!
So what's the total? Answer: 0.19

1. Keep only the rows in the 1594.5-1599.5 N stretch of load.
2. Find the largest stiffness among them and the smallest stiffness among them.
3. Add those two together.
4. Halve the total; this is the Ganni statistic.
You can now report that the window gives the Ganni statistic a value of 2.9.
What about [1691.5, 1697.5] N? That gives 2.8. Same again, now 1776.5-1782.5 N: 2.2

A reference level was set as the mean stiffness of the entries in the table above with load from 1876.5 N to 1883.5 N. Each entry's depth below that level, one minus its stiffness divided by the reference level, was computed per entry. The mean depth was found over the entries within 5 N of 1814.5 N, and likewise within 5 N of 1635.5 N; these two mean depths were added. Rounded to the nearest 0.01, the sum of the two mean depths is 0.06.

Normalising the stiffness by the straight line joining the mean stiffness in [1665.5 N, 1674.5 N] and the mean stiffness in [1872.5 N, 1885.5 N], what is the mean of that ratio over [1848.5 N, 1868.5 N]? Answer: 0.90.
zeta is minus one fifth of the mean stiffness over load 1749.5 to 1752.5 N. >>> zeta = -0.531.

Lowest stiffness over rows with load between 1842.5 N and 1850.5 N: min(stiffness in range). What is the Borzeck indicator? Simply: 2.632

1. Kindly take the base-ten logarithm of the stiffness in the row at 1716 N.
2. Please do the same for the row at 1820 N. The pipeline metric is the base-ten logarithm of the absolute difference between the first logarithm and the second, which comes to -2.52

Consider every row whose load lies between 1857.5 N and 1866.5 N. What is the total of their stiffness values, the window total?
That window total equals 20.9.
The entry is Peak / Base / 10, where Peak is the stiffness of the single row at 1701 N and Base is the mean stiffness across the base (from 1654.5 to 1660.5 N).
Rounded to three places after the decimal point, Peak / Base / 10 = 0.099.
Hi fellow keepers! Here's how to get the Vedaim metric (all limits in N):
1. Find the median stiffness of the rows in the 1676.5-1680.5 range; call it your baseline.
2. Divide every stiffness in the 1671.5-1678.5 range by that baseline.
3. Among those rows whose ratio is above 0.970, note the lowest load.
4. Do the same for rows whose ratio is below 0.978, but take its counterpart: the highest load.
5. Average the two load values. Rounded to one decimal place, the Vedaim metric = 1673.0 N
